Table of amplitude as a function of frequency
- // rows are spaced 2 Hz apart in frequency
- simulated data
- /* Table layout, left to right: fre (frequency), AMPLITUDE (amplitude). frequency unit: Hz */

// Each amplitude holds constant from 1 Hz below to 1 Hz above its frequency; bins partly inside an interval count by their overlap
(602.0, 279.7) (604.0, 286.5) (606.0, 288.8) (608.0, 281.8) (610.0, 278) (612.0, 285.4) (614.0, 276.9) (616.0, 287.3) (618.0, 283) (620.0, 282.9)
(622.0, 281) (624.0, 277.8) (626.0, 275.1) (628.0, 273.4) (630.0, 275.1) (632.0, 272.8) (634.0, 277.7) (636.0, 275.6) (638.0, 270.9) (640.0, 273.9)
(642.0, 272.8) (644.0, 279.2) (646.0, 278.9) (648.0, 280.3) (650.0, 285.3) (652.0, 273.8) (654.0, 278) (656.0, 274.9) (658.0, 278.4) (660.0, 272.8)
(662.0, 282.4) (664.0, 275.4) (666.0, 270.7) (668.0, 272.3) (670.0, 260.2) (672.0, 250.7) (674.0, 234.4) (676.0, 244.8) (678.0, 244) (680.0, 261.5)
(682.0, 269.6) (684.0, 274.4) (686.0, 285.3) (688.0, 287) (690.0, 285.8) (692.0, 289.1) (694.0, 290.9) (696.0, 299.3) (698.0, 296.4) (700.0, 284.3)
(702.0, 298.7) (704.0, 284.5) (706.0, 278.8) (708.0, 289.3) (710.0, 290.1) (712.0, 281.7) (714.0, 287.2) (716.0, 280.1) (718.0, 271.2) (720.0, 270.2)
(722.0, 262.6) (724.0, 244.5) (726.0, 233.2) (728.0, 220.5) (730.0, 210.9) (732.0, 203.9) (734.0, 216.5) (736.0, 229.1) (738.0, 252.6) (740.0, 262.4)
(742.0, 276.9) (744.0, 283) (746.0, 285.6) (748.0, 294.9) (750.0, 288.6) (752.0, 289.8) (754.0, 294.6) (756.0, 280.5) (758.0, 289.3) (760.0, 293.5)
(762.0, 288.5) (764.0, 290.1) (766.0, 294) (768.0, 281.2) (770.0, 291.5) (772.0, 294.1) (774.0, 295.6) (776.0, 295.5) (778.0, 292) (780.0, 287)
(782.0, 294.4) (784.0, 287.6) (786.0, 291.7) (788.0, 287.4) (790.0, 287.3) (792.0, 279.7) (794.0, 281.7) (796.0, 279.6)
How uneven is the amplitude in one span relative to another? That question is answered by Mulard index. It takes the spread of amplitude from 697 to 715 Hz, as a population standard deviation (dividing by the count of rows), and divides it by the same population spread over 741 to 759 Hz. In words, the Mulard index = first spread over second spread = 1.1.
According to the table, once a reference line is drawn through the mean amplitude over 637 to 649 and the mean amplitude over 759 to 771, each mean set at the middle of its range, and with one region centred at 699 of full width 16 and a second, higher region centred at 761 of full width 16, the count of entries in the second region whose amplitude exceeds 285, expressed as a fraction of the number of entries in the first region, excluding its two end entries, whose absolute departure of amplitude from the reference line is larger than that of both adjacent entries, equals 3.0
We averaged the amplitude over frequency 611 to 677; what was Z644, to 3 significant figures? 274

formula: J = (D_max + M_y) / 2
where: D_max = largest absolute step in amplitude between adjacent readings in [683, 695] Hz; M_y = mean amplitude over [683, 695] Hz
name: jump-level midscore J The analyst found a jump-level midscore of 148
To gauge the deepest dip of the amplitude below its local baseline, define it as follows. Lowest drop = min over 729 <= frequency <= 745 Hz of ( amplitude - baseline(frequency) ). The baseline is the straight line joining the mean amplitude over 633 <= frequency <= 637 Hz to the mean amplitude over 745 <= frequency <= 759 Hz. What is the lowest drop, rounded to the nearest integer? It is -83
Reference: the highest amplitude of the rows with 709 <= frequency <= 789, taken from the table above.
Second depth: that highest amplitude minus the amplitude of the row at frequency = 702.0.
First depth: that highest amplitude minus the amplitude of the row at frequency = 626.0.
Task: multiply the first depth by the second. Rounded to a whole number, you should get -64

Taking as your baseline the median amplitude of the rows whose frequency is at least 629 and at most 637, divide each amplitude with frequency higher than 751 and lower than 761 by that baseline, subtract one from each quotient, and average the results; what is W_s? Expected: 0.052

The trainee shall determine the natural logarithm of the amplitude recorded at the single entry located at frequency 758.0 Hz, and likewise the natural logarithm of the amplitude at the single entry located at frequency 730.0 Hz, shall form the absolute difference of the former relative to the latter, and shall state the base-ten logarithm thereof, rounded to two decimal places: -0.50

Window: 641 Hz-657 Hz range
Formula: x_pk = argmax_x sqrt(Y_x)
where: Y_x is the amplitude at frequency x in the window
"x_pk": 650.0 Hz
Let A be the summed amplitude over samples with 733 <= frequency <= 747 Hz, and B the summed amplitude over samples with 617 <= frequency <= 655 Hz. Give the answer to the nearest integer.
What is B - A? 3461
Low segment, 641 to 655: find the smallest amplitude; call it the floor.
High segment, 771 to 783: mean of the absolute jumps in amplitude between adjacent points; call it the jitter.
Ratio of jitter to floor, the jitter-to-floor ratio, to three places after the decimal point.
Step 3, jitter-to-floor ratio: 0.013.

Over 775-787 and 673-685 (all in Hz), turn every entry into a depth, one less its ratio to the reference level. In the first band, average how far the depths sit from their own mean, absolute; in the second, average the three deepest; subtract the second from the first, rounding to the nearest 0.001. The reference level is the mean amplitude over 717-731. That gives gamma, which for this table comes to -0.004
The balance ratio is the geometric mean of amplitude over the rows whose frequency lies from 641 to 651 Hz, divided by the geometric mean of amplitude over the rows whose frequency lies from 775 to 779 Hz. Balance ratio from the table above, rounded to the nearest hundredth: 0.95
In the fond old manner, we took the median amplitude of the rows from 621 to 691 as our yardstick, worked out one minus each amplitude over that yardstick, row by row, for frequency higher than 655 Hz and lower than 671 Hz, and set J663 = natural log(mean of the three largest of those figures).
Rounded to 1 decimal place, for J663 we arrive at -3.6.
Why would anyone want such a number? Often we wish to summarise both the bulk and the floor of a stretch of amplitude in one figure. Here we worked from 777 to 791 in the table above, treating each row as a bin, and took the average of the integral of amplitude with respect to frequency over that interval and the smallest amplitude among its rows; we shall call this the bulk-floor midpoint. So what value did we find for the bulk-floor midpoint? 2171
